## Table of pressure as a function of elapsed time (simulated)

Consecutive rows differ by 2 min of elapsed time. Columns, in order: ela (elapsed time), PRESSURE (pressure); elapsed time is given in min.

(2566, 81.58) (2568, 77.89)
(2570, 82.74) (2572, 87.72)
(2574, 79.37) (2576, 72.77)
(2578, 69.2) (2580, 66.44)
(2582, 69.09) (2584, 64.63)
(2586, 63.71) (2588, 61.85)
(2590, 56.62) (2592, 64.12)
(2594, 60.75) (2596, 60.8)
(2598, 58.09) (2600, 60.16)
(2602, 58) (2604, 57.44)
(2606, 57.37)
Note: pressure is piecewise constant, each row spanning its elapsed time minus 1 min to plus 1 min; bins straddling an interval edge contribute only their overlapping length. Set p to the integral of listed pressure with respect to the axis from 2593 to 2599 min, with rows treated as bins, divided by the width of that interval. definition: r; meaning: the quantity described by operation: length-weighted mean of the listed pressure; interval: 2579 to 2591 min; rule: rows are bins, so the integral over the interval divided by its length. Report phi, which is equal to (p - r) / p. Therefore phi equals -0.1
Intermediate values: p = 60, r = 64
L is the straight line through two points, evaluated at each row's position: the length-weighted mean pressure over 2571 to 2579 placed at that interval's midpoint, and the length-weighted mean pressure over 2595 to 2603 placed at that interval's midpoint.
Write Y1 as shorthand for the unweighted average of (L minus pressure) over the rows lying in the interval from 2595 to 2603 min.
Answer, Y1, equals 0.0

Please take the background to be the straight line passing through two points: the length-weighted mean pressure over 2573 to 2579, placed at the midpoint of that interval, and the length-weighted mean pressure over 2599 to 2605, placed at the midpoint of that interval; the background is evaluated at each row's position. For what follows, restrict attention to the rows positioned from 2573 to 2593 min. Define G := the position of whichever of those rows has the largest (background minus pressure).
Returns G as 2590 min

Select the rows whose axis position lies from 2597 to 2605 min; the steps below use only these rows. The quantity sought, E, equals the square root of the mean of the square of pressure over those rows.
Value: 58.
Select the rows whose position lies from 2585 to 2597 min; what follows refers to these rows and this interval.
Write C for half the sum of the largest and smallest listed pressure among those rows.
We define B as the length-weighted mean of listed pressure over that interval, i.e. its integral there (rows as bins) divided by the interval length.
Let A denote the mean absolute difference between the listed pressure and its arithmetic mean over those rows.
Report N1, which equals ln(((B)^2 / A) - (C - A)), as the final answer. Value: 7.6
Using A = 1.9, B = 61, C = 60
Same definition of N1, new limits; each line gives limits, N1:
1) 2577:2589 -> 7.5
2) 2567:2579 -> 7.1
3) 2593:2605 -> 7.8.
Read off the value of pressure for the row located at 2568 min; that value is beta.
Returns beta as 77.89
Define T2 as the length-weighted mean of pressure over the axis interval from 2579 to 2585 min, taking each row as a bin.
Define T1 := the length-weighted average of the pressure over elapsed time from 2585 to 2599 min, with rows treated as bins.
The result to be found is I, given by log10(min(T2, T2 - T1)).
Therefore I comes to 0.77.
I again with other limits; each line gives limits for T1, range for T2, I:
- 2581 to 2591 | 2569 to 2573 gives 1.34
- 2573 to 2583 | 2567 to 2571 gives 0.95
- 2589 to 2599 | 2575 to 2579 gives 1.04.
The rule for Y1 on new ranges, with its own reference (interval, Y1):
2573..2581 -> 3.8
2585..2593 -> 5.2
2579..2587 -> 5.3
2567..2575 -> -1.7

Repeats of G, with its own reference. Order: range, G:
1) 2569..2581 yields 2580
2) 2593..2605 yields 2598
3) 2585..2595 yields 2590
